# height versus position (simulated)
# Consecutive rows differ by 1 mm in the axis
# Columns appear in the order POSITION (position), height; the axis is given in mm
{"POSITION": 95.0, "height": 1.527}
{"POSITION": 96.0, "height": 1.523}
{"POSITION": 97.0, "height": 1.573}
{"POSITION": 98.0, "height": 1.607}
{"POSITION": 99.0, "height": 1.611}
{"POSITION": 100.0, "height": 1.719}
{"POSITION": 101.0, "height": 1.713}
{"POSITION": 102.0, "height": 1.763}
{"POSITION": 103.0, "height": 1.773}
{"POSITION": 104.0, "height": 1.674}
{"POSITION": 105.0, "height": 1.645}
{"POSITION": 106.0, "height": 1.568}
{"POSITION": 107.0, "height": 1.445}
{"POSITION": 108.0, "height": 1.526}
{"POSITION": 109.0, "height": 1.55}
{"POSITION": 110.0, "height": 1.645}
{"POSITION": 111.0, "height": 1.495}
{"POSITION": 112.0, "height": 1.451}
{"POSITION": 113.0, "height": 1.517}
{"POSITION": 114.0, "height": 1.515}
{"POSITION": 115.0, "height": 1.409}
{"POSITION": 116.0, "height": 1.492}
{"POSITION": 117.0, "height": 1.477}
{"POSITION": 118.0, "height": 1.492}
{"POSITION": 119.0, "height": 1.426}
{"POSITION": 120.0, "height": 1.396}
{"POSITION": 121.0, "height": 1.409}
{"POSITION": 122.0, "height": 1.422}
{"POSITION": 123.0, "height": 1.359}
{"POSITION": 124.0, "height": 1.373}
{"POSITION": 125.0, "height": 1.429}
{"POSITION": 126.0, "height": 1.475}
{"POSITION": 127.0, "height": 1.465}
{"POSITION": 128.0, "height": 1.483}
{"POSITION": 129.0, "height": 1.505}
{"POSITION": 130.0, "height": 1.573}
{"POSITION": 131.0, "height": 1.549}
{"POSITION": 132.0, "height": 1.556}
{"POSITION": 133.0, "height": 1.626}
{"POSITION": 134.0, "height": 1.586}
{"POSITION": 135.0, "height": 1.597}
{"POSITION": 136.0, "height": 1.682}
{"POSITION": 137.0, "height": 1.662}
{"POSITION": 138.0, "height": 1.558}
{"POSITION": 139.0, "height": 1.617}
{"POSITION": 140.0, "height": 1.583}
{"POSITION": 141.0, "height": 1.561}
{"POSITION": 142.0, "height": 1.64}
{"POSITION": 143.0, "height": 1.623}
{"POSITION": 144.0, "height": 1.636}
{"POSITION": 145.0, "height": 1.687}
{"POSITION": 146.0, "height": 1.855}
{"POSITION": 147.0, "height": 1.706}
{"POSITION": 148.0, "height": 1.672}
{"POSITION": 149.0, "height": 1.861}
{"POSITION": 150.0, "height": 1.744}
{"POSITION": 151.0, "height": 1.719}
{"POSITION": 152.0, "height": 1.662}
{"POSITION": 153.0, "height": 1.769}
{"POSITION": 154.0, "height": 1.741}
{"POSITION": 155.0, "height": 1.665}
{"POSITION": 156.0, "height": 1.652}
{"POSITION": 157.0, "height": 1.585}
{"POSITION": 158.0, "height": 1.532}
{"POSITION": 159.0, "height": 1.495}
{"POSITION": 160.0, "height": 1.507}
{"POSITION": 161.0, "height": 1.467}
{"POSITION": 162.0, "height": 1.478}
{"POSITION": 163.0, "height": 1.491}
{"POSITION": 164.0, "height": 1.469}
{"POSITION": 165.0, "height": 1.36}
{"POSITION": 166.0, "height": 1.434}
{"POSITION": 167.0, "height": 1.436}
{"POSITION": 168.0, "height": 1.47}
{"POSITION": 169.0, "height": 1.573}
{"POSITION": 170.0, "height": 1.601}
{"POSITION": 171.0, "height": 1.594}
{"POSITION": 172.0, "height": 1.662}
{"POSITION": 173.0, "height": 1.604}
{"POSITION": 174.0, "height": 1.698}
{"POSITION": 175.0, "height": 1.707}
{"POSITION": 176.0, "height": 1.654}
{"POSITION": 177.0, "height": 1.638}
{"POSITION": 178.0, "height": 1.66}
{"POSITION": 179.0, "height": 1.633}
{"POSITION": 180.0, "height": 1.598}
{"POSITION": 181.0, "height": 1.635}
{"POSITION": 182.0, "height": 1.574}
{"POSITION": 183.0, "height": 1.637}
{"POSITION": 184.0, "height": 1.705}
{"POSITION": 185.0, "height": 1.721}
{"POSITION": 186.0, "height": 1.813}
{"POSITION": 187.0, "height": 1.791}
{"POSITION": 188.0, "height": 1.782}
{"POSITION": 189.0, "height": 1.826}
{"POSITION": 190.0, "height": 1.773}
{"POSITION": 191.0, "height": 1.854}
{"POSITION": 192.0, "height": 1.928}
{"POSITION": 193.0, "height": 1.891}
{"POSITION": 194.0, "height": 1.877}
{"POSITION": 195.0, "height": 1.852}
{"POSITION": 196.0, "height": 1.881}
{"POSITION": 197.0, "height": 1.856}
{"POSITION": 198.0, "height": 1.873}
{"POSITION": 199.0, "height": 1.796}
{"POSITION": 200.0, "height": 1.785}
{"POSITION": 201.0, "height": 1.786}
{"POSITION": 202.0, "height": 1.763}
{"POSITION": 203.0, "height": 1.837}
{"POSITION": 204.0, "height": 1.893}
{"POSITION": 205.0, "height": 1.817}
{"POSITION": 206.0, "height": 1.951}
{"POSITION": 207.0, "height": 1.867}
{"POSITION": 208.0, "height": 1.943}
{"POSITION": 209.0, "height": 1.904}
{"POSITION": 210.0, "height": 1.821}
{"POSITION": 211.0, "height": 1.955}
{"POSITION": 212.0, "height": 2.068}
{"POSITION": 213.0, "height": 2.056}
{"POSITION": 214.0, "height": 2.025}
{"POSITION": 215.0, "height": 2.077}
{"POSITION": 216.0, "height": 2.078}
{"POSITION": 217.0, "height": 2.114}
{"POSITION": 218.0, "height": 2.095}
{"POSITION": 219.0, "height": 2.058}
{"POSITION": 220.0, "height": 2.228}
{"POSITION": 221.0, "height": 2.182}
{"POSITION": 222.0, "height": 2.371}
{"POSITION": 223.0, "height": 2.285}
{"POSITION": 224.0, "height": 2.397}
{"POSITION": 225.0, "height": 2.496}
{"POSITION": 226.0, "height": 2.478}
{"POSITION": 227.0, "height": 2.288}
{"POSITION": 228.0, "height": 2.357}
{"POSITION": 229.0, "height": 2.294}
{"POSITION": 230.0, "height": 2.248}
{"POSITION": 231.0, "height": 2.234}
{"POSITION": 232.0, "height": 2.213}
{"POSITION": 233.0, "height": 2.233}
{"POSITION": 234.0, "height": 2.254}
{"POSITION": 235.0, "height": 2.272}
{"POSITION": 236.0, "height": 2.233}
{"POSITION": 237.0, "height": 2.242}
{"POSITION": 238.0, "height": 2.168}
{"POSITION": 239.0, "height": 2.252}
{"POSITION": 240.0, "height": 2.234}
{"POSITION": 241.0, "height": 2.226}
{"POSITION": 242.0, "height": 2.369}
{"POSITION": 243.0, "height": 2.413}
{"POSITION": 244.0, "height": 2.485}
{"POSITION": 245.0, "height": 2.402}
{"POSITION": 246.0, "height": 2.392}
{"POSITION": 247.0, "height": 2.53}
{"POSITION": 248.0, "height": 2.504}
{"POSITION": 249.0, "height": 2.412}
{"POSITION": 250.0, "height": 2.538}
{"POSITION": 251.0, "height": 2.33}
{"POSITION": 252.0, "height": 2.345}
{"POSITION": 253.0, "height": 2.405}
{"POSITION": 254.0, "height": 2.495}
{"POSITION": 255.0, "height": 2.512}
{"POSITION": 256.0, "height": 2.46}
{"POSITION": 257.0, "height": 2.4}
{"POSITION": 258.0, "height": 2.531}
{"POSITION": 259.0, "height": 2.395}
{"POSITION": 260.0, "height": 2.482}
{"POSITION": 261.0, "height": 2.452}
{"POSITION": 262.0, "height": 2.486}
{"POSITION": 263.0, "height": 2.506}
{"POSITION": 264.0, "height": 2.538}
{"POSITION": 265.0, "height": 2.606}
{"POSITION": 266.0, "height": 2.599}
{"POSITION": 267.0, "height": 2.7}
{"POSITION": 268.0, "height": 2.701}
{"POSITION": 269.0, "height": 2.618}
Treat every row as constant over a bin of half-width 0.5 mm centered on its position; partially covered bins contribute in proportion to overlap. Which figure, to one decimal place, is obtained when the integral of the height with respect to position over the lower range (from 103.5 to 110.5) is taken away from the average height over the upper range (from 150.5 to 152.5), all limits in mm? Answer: -9.4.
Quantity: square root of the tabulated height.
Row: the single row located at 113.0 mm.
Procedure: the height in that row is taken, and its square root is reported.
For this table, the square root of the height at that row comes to 1.23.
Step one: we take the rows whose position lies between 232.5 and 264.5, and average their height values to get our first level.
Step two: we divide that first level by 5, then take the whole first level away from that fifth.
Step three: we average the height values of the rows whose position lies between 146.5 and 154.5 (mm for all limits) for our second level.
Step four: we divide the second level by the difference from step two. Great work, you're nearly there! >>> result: -0.91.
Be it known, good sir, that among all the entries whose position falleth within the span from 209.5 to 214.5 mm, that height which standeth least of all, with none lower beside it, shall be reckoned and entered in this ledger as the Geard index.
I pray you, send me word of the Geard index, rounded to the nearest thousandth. 1.821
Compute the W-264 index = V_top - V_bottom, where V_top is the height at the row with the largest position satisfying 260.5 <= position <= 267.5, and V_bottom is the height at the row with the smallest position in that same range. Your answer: 0.25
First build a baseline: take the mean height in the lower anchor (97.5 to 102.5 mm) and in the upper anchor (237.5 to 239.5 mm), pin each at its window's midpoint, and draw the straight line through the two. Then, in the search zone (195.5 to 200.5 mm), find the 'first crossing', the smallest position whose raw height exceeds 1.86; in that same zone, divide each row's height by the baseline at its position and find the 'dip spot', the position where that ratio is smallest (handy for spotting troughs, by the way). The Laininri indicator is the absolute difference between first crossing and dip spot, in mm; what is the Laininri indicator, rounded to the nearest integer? 4 mm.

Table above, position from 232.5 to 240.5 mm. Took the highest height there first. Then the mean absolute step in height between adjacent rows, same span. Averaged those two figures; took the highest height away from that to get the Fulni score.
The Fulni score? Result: -1.12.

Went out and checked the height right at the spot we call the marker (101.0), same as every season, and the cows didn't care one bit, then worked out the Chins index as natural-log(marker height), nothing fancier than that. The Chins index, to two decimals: 0.54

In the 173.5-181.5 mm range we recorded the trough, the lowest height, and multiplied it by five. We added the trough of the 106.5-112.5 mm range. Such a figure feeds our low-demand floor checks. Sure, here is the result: 9.4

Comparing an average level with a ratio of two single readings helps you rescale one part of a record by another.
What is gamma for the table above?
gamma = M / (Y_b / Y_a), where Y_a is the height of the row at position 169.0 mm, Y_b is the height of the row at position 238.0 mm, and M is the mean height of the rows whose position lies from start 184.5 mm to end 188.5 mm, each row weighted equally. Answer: 1.29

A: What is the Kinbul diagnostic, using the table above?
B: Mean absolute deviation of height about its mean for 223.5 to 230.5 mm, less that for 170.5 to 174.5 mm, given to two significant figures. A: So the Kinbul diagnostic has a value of 0.038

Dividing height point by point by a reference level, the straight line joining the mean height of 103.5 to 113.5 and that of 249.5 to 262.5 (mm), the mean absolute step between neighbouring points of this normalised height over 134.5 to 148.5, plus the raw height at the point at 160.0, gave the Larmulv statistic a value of 1.5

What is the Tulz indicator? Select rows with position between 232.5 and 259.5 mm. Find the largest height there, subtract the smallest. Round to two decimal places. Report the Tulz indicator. 0.37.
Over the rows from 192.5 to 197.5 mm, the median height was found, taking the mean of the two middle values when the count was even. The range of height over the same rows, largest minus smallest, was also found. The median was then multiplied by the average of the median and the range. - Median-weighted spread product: 1.80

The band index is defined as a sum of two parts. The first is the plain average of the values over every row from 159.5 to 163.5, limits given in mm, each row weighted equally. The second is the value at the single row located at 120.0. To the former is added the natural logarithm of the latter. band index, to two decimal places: 1.82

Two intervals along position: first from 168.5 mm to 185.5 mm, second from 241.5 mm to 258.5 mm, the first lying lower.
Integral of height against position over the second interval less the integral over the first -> 14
